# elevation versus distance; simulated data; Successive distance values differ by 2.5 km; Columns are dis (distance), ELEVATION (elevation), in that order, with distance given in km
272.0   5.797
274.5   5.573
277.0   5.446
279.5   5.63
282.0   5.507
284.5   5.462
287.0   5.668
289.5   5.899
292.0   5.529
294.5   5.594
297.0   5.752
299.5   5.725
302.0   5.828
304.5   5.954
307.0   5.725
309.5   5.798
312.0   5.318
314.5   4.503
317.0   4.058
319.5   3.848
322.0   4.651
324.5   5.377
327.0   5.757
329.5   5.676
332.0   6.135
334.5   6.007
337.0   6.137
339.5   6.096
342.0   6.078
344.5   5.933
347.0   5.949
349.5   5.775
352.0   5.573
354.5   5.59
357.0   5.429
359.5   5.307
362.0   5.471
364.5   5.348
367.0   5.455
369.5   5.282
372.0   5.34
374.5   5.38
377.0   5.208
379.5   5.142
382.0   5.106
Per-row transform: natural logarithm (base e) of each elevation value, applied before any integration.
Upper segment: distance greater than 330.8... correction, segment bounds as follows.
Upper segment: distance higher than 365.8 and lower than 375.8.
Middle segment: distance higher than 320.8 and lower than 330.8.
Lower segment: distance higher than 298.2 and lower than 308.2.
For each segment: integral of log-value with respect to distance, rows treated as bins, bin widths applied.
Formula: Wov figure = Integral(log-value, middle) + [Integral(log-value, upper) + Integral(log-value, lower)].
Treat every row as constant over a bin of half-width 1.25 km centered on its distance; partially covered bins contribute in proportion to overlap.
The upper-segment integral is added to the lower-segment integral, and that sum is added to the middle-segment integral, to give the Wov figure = 51.2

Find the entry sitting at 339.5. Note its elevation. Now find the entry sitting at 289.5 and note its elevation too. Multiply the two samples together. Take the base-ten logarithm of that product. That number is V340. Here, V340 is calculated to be 1.56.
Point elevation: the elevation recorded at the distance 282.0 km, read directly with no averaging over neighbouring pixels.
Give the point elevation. 5.507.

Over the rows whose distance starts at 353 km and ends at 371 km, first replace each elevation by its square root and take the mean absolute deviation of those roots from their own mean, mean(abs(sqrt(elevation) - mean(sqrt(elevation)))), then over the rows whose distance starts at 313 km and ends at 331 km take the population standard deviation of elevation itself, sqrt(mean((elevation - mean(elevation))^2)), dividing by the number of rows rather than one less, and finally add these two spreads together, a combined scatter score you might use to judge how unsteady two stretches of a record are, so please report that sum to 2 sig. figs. 0.73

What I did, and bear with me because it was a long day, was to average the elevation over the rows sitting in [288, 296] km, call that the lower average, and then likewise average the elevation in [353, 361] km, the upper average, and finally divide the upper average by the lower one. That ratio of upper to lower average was 0.96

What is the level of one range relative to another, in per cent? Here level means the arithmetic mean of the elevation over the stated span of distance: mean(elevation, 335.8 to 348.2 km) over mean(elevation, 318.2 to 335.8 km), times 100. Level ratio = 113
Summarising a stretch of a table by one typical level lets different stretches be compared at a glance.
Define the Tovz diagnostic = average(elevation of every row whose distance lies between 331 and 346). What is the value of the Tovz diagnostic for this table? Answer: 6.06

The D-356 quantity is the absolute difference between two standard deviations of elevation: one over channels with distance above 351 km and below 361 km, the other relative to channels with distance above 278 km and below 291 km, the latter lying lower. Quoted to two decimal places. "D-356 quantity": 0.04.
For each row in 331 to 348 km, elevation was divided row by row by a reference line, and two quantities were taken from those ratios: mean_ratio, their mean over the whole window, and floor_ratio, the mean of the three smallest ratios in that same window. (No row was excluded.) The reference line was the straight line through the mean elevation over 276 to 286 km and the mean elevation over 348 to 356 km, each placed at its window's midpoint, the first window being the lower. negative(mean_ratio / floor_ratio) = -1.02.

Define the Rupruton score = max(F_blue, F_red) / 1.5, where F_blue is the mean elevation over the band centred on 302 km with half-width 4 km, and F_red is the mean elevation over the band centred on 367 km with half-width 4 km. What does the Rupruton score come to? 3.89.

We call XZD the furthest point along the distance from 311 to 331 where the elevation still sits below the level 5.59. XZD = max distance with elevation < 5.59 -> 324.5 km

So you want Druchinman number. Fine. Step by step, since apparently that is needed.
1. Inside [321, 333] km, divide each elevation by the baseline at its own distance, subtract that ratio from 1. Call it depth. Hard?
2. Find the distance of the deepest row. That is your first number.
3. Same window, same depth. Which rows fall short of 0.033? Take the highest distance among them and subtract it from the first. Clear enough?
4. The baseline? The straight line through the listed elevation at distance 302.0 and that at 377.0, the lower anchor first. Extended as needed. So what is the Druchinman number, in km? -10.0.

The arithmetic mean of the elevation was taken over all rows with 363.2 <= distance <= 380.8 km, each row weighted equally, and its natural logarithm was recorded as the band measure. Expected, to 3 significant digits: 1.67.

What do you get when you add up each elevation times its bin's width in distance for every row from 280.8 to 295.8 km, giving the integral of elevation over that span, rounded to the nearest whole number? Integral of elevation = 84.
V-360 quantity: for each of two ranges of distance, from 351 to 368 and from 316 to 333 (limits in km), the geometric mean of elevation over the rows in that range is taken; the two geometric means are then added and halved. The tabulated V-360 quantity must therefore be 5.23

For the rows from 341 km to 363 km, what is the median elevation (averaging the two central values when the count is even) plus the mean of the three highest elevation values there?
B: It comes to 11.6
